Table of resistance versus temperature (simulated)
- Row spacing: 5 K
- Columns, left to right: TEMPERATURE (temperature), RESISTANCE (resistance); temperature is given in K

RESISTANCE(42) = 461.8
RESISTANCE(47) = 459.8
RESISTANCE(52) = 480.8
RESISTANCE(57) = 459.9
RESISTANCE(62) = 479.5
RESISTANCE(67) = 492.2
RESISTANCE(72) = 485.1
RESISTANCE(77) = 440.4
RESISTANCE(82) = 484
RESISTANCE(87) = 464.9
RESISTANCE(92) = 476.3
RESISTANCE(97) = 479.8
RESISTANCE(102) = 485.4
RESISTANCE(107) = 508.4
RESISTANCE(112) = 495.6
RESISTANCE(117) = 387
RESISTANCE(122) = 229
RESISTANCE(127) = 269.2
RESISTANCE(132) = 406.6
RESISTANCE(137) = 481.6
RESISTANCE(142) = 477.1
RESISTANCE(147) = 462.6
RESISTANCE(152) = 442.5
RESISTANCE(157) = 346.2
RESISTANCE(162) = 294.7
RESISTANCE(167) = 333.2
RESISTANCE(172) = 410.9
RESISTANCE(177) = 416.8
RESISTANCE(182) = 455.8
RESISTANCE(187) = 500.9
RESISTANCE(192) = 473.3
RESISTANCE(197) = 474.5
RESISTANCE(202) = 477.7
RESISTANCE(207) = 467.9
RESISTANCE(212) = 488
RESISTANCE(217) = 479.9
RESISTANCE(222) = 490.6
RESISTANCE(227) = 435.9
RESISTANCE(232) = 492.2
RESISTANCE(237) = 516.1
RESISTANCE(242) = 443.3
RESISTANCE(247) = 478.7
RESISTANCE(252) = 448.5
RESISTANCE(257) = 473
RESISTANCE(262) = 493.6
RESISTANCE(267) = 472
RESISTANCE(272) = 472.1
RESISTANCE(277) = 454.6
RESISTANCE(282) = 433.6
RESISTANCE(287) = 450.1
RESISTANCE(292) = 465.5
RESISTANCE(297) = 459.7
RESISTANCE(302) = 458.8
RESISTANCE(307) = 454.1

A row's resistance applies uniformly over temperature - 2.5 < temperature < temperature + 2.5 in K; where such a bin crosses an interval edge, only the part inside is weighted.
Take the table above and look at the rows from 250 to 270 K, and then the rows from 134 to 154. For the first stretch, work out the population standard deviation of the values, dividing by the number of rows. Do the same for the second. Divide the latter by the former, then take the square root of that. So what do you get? 1.0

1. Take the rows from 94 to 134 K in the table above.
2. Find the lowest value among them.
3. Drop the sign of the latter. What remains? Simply 229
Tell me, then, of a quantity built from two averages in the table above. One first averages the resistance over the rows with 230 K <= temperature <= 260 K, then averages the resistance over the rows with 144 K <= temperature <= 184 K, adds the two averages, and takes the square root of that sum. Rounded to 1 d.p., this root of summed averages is 29.5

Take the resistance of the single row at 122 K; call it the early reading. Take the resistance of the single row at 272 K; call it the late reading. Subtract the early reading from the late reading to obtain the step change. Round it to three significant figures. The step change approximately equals 243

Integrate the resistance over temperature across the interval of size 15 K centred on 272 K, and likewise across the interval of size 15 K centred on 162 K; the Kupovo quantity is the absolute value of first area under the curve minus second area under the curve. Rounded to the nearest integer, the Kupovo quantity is 2123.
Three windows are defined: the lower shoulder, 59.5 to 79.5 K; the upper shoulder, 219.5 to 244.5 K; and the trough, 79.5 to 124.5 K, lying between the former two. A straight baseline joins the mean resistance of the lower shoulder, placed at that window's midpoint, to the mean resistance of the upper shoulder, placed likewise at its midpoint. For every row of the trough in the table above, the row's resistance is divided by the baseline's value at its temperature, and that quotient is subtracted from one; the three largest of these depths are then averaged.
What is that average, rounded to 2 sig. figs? 0.24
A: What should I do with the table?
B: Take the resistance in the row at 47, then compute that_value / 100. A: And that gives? 4.60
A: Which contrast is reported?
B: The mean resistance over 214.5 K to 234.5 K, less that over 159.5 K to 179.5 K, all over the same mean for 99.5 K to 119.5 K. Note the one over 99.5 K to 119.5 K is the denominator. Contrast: 0.24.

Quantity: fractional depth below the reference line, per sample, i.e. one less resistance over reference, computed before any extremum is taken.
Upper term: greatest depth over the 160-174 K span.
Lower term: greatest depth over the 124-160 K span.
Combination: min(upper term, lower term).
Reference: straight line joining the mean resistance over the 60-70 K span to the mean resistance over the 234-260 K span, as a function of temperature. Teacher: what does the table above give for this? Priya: 0.38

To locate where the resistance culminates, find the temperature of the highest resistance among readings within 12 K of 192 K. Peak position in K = 187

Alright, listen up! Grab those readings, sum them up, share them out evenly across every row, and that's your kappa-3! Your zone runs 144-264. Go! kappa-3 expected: 450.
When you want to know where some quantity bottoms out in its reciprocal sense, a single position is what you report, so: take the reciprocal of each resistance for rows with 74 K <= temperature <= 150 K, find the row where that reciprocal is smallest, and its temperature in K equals 107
